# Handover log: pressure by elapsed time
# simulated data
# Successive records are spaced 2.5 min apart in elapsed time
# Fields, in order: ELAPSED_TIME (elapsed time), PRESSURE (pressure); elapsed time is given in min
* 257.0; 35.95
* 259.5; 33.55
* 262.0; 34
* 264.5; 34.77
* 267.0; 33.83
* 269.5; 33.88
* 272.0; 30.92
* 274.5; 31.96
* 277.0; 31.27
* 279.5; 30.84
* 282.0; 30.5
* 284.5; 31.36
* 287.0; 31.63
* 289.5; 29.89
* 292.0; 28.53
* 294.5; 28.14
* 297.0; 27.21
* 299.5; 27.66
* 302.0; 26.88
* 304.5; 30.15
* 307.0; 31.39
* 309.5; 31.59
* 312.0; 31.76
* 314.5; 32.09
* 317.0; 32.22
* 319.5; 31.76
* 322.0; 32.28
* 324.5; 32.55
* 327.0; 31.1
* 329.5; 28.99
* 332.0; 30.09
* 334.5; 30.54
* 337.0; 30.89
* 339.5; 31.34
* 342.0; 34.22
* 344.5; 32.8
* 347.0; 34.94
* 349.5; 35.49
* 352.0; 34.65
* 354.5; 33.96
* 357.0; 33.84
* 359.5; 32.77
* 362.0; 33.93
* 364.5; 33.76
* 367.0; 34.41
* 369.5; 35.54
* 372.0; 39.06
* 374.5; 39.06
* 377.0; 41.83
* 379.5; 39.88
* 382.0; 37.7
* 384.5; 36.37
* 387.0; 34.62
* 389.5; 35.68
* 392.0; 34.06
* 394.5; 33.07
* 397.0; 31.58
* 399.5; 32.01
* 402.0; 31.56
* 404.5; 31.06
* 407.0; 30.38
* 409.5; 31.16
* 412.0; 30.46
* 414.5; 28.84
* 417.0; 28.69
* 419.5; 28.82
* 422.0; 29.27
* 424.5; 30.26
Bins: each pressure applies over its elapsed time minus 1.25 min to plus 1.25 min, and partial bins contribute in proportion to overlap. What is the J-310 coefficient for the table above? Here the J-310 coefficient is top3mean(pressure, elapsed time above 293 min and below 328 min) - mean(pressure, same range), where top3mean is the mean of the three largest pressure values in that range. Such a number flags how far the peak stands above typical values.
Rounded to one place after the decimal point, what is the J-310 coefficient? 1.9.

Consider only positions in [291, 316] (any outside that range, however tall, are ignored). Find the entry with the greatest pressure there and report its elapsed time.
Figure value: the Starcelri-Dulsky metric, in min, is 314.5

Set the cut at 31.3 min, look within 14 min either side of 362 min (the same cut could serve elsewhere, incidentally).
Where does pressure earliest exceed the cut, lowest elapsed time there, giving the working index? 349.5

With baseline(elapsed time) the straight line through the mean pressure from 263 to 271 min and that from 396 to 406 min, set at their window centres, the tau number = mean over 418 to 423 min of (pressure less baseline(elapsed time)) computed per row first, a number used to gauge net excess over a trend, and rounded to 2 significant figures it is -2.1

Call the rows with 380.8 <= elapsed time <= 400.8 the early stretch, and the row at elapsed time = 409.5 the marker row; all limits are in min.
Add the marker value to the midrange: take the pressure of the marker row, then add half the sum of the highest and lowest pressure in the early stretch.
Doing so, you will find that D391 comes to 65.8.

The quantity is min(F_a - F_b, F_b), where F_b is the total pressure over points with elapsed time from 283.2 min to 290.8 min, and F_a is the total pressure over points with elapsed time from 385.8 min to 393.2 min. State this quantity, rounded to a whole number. 11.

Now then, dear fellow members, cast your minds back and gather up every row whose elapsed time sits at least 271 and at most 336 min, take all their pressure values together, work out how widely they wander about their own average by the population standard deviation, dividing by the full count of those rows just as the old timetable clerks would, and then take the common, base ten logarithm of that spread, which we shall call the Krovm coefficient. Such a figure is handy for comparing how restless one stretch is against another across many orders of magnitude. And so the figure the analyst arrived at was 0.21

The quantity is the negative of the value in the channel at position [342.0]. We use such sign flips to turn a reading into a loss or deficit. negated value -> -34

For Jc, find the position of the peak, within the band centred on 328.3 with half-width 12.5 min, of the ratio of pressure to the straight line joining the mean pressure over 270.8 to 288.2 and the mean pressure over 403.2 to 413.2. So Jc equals 324.5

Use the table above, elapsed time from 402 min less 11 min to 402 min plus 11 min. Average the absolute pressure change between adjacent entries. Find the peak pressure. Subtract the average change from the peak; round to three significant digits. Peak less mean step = 33.3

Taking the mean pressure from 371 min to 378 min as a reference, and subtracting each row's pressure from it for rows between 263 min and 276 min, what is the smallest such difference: 5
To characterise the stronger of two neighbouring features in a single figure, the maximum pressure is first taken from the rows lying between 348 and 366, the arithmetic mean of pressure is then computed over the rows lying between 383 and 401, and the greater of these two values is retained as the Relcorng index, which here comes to 35.5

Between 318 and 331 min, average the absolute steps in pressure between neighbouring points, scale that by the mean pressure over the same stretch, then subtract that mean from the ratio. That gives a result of -31.3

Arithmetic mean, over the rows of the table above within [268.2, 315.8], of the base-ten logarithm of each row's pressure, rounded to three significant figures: 1.48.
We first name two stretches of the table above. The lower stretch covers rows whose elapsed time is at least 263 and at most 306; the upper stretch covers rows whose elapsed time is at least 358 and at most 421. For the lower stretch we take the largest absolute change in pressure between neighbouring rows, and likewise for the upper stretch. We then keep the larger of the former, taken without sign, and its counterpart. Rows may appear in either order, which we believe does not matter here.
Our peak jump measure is 3.52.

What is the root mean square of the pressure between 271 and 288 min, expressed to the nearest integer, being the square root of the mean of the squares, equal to 31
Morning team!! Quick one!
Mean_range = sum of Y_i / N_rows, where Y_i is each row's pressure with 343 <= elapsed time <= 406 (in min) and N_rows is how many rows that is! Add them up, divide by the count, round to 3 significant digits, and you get 34.9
